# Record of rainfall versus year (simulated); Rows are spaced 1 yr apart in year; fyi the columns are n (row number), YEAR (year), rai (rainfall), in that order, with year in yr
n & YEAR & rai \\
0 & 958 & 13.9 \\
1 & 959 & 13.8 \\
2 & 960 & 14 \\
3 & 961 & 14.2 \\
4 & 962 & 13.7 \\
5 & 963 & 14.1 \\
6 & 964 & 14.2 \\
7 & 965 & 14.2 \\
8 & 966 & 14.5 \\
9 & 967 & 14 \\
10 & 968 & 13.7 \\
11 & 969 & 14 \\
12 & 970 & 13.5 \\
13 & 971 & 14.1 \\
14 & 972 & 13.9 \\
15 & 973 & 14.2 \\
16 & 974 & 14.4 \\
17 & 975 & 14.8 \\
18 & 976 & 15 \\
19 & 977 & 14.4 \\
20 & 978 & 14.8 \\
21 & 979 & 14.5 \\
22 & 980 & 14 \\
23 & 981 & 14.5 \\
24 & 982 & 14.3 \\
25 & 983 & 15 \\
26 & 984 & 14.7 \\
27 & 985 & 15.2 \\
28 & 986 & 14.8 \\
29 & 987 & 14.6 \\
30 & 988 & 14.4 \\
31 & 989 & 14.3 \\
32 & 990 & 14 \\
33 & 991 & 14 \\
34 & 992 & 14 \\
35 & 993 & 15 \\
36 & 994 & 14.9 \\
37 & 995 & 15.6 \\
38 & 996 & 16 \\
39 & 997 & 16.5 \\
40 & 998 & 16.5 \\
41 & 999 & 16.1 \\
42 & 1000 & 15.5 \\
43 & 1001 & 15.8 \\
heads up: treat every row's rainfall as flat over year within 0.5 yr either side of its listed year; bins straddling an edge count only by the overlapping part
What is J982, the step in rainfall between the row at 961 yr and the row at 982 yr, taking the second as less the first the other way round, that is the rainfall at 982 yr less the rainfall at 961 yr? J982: 0.1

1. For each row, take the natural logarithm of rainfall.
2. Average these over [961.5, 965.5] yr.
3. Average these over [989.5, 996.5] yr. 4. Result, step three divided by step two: 1.019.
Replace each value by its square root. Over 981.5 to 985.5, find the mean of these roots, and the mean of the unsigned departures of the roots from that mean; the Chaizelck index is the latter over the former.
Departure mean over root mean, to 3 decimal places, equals 0.010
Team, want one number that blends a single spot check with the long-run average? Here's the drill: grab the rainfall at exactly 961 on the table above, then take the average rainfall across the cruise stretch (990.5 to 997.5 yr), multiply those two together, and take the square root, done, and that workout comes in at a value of 14.7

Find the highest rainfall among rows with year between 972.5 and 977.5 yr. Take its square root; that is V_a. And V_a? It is 3.87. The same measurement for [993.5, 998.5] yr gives 4.06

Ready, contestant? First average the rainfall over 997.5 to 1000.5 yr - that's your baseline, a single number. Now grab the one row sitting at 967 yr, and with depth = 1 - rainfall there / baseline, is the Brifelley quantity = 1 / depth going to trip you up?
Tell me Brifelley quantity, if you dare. 8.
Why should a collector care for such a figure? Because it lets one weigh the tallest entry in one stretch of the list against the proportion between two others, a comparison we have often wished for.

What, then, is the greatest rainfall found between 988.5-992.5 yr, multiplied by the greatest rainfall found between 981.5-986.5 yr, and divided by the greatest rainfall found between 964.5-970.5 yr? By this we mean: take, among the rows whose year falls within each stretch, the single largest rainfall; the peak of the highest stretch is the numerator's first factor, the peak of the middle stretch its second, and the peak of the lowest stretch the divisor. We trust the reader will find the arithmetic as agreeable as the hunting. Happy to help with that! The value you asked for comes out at 15.0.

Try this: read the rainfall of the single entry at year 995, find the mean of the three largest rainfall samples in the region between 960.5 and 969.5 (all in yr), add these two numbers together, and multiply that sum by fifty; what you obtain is 1495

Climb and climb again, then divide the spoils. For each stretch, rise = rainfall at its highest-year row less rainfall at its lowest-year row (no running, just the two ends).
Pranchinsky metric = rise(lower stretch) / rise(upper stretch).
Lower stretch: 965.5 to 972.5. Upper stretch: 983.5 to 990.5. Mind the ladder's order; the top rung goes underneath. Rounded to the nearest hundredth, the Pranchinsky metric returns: 0.86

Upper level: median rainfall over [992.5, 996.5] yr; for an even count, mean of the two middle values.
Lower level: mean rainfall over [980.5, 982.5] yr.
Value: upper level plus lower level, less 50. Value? -20.3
